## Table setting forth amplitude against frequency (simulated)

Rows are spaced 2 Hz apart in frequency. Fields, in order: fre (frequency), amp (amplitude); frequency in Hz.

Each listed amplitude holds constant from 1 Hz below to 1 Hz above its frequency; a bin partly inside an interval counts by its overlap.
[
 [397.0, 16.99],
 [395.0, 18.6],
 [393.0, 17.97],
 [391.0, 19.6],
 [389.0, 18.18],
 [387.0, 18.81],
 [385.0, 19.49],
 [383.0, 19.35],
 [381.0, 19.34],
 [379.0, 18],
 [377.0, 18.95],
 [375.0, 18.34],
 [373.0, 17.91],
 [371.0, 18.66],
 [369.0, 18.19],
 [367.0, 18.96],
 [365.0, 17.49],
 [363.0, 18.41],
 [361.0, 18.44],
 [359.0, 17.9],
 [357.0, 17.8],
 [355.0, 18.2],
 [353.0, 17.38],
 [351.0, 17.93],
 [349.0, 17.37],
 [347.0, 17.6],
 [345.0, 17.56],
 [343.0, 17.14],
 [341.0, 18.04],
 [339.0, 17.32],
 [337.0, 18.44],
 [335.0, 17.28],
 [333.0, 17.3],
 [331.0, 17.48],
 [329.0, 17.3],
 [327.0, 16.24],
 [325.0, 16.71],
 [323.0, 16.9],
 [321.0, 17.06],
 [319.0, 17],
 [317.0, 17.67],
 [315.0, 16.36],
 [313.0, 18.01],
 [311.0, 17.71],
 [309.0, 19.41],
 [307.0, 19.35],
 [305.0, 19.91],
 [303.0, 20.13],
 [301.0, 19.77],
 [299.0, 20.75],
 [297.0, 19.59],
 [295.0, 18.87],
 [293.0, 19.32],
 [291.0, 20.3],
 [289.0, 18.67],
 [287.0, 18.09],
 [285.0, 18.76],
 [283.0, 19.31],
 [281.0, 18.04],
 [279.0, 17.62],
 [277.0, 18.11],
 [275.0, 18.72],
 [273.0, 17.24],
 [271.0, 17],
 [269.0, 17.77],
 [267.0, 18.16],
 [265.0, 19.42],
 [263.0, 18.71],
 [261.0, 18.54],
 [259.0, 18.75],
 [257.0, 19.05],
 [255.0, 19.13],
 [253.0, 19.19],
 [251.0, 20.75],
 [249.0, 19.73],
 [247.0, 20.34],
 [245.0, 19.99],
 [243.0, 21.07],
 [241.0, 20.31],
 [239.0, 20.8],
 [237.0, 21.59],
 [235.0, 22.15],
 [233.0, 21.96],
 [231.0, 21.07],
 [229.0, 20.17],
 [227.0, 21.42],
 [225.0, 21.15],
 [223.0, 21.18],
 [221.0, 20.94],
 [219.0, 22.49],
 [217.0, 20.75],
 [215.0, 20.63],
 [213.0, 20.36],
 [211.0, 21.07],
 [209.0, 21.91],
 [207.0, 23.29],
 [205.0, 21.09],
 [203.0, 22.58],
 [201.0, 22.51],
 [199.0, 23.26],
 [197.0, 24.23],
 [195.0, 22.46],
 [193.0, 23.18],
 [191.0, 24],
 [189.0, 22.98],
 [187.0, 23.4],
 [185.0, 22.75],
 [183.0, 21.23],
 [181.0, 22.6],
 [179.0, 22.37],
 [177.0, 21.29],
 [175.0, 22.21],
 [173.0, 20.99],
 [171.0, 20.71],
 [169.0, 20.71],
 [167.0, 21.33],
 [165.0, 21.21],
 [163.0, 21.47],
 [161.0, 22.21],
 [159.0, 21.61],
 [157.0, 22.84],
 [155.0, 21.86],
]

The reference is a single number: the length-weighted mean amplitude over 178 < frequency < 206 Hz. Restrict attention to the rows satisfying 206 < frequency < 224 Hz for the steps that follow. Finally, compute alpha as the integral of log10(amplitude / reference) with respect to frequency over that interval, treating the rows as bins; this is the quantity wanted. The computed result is -0.5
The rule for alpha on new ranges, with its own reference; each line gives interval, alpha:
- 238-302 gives -4.9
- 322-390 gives -7.0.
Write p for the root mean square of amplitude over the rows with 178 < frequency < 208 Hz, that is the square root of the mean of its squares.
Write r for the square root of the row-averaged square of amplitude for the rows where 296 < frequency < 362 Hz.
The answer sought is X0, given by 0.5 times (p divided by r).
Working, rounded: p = 22.8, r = 18.0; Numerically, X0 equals 0.633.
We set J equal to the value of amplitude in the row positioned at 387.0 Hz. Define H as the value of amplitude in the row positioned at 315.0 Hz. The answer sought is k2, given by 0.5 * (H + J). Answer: 18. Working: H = 16.36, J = 18.81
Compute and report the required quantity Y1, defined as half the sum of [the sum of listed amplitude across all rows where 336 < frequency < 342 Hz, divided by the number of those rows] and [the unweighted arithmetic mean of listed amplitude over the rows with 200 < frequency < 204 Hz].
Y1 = 20.2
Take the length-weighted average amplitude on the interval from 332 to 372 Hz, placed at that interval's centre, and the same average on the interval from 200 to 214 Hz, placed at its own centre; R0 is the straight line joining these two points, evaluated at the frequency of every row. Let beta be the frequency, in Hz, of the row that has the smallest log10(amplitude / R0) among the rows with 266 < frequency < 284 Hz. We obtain 271.0 Hz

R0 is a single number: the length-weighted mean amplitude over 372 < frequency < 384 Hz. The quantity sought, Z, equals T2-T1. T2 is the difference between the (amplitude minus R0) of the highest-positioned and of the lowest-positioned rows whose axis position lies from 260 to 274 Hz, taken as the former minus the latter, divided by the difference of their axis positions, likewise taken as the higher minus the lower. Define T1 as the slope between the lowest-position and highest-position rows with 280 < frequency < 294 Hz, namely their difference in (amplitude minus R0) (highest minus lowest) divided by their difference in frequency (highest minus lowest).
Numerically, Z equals -0.2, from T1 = 0.11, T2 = -0.11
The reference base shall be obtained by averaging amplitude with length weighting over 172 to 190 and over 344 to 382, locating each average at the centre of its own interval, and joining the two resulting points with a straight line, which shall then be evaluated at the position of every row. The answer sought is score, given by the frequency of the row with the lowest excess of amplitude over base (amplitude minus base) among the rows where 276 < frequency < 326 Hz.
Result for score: 315.0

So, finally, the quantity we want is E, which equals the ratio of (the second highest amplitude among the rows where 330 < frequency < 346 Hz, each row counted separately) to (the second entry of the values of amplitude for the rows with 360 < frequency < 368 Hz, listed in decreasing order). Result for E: 0.98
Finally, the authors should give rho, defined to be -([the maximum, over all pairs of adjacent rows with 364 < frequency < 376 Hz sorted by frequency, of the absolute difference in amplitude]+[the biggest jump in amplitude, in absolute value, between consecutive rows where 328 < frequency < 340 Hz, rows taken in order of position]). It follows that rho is -2.63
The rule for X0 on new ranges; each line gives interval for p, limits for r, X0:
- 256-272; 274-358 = 0.507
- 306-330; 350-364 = 0.486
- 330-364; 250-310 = 0.468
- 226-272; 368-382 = 0.539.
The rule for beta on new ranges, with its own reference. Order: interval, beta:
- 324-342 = 327.0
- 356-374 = 365.0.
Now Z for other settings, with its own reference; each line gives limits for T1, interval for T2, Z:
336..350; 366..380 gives 0.0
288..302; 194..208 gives 0.0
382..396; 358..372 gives 0.1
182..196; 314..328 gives -0.1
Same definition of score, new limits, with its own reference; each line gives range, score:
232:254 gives 253.0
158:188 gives 169.0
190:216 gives 213.0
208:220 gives 213.0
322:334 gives 327.0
